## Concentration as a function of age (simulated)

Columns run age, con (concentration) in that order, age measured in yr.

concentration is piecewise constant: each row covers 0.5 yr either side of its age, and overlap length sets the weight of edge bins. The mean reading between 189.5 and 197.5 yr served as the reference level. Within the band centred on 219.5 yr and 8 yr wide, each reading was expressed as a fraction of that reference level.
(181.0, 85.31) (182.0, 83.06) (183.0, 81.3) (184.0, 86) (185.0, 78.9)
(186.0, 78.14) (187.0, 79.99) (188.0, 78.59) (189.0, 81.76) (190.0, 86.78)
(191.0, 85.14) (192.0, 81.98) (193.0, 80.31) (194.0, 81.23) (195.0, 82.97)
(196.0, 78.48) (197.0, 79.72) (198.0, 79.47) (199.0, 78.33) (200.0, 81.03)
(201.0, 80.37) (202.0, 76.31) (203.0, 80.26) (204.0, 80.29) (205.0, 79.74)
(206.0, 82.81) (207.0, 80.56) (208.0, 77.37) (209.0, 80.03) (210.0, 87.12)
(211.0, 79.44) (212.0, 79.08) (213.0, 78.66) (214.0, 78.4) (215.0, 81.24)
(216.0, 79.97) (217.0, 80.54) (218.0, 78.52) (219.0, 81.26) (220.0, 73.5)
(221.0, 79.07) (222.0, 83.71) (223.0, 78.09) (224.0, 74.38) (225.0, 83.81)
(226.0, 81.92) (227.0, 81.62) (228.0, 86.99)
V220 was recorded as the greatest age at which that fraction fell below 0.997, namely 223.0 yr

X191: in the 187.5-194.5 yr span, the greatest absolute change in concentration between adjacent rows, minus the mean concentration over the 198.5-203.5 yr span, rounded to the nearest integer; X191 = -74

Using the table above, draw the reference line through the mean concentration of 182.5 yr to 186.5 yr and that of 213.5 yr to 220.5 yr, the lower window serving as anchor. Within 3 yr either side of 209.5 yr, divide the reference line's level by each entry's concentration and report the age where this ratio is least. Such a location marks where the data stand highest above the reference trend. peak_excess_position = 210.0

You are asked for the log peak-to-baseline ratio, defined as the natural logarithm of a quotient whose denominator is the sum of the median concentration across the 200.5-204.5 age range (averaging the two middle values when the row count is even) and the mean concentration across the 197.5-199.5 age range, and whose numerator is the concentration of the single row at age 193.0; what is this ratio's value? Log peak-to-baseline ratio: -0.684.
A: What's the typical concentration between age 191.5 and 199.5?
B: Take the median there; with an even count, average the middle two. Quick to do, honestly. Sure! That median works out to 80.0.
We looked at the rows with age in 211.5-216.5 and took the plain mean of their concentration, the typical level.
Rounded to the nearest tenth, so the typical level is 79.5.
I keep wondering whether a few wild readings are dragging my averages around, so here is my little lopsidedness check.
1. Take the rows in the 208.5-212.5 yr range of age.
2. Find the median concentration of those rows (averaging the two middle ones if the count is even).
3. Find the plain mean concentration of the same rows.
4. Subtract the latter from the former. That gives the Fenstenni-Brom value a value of -1.7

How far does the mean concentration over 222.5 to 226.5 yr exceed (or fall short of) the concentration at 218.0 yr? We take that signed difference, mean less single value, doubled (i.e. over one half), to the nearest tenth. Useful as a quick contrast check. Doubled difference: 2.1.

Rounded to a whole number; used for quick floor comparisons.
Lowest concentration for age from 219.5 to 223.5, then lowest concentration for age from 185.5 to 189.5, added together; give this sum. 152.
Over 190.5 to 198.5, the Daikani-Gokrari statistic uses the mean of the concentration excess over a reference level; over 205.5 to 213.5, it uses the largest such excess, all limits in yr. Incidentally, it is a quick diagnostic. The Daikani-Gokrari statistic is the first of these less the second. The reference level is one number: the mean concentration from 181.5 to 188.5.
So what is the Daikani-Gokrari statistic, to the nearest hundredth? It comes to -5.96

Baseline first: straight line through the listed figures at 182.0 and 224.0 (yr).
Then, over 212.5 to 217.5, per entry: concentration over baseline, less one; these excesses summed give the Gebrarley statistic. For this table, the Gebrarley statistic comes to 0.23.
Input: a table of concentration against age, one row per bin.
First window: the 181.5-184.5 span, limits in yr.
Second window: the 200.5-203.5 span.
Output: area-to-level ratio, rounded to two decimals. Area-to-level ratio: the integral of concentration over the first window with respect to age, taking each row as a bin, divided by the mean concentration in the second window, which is 3.17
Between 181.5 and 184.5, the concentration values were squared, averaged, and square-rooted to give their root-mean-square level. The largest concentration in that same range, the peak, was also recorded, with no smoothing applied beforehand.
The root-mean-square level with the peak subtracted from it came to -2.5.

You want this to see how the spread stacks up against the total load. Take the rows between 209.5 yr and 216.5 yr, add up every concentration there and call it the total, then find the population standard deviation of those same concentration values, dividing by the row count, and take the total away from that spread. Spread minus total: -561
